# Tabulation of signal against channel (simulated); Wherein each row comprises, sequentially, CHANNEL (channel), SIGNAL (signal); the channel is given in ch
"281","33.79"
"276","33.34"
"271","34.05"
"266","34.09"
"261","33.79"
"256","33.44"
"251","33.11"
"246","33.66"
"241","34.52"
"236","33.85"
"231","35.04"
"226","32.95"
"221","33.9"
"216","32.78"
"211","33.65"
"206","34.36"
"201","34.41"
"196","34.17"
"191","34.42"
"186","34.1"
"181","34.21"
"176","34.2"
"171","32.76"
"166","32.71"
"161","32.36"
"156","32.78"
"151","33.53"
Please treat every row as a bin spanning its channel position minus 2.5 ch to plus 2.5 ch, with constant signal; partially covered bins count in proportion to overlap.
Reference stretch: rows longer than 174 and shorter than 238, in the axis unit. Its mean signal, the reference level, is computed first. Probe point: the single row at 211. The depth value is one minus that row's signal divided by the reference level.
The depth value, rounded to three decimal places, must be 0.010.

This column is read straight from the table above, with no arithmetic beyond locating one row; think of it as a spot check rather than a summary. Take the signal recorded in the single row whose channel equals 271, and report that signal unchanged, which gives 34.05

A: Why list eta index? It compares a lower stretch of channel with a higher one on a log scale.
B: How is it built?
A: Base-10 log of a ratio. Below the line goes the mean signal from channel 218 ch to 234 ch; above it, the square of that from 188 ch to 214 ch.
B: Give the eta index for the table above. 1.54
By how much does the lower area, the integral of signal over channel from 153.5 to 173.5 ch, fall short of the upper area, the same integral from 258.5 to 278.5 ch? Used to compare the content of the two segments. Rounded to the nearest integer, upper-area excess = 23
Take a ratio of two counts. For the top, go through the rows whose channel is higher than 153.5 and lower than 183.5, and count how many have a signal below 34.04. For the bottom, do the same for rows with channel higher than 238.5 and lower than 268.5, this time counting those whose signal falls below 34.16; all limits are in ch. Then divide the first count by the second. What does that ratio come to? 0.80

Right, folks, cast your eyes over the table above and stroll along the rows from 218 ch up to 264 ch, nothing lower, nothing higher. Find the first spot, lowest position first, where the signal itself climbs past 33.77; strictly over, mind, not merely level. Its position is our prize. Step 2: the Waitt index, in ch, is 221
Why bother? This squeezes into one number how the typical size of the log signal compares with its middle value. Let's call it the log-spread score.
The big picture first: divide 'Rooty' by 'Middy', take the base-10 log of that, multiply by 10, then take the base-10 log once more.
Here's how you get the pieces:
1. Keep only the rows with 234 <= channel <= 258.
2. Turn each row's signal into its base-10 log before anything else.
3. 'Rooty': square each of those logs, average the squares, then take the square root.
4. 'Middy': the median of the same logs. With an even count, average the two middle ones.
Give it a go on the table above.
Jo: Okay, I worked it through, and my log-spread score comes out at -2.71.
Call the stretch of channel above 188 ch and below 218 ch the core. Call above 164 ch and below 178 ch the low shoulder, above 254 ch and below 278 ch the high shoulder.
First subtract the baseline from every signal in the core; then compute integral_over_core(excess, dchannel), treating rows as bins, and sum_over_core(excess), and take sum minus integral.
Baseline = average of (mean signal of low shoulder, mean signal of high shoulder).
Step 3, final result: -12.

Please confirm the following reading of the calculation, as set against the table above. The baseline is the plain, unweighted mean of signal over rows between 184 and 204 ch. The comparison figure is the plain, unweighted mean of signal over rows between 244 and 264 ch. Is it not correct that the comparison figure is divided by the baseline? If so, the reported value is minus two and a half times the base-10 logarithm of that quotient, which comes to 0.025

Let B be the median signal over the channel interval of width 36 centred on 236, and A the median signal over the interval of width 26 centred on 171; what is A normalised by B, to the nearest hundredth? 0.97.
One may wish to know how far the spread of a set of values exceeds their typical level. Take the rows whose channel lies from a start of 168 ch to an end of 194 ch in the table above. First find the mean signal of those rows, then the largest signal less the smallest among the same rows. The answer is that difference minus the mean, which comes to -32.3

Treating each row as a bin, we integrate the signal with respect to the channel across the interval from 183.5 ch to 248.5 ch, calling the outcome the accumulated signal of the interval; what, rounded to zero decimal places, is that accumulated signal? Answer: 2209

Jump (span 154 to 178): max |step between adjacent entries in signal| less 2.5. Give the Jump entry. -1.1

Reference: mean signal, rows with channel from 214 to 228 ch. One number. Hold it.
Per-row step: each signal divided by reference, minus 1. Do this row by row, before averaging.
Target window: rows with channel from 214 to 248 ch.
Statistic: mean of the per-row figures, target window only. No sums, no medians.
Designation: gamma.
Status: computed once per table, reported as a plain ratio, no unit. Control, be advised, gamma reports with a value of 0.018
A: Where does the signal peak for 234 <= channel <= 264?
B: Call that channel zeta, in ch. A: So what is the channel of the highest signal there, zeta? 241 ch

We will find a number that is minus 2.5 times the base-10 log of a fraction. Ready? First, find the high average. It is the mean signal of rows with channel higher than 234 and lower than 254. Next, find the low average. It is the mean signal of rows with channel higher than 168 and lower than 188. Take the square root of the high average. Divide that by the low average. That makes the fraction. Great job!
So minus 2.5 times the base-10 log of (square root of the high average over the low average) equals 1.91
